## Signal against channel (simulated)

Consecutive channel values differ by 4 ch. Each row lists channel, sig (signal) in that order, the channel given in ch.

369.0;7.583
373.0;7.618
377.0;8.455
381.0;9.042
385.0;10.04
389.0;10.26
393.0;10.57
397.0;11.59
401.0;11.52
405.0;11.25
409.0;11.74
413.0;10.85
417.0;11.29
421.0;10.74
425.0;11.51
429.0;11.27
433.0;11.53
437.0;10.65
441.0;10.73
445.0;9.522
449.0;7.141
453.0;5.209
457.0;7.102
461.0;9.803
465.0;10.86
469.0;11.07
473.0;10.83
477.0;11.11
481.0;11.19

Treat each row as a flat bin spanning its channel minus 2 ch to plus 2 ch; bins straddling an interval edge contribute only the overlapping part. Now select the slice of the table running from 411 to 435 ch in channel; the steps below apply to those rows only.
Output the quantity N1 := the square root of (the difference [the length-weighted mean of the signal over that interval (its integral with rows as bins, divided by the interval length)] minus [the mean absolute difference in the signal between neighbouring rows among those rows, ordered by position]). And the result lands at 3.28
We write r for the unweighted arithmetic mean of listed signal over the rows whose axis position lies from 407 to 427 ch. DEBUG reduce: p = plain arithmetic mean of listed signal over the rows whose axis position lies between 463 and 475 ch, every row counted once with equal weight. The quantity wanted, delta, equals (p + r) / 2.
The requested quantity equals 11.1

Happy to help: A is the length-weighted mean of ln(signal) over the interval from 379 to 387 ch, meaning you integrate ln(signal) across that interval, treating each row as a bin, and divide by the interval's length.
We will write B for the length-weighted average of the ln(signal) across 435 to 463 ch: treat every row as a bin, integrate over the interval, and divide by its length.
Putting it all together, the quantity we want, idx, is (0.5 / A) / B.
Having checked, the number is 0.105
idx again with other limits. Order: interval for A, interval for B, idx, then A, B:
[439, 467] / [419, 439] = 0.098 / 2.1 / 2.41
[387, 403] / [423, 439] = 0.086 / 2.4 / 2.42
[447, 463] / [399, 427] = 0.105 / 2.0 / 2.42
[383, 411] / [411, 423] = 0.087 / 2.4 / 2.39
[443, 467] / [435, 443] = 0.101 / 2.1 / 2.37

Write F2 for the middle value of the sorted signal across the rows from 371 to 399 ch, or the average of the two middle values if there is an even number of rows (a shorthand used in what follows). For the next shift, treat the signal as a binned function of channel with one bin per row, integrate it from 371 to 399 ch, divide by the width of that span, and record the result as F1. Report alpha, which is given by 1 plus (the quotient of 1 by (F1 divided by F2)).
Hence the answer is 2.04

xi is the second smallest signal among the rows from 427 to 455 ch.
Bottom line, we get 7.141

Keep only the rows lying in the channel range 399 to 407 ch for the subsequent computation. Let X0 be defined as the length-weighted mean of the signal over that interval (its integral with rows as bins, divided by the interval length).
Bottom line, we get 11.4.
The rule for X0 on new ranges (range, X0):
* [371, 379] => 8.0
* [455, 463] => 8.5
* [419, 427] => 11.1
